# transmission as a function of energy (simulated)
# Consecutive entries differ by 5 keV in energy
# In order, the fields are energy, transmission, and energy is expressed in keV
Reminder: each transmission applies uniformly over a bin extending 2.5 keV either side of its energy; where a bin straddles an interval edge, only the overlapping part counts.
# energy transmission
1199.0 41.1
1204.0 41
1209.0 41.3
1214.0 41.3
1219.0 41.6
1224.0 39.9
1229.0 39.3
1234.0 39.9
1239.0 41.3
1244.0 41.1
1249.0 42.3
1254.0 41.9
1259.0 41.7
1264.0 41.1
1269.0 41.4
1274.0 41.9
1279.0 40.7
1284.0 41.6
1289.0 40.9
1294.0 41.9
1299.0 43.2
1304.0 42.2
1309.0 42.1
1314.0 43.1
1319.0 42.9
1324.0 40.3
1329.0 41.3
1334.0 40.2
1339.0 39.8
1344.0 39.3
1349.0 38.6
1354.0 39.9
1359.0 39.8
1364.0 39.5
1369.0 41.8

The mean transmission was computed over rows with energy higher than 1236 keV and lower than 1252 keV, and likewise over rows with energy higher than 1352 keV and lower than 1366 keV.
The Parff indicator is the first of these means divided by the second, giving 1.05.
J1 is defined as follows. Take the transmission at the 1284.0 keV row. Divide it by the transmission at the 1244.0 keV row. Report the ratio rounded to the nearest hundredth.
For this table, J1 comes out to 1.01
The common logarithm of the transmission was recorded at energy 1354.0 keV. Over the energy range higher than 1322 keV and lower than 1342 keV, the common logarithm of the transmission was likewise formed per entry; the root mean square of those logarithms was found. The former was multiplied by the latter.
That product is 2.57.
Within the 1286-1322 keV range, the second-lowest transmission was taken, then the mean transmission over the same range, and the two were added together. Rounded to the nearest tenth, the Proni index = 84.2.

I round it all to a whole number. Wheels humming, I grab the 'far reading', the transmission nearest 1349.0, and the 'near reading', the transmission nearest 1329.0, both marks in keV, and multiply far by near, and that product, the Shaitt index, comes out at 1594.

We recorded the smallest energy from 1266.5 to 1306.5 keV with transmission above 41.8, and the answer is 1274.0 keV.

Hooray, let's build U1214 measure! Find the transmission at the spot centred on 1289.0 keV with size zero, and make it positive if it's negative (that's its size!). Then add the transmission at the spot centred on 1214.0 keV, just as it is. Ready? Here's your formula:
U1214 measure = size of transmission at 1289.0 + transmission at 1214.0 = 82.2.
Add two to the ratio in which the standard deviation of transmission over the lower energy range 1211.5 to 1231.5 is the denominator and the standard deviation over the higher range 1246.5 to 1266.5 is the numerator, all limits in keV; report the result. 2.5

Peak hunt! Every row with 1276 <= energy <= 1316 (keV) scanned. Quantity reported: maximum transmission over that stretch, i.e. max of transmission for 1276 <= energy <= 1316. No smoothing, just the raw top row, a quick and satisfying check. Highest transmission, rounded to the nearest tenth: 43.2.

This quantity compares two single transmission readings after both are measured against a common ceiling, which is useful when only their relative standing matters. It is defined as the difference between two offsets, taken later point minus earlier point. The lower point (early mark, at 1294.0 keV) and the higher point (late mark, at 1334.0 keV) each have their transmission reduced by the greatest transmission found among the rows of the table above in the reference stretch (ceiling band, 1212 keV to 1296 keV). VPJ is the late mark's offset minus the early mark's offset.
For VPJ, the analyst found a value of -1.7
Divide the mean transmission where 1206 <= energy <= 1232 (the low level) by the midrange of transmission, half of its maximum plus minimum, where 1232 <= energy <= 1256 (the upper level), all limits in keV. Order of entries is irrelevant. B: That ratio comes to 0.990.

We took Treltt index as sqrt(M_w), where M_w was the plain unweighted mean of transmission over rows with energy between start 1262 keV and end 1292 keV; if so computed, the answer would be 6.42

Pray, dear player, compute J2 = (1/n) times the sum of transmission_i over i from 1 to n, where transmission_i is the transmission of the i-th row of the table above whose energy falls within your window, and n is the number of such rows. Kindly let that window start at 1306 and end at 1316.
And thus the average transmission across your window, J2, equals 42.6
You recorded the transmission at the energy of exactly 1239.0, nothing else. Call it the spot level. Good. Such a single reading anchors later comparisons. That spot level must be 41.3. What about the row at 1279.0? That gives 40.7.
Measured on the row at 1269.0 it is 41.4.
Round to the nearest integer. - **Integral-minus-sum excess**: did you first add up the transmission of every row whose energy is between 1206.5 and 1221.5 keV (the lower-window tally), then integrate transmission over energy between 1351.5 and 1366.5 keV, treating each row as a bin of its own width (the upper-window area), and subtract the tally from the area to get 472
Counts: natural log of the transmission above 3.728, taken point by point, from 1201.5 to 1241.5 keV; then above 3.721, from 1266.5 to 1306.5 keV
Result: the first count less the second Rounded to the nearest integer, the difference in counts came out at -5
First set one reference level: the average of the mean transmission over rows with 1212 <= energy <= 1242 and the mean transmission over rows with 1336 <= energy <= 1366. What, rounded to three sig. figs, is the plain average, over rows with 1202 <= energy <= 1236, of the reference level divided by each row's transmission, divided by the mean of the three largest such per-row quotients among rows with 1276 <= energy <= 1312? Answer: 1.01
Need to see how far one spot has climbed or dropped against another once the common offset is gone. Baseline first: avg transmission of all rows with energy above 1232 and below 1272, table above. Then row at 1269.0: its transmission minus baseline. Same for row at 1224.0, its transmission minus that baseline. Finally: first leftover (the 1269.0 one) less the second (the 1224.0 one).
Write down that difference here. 1.5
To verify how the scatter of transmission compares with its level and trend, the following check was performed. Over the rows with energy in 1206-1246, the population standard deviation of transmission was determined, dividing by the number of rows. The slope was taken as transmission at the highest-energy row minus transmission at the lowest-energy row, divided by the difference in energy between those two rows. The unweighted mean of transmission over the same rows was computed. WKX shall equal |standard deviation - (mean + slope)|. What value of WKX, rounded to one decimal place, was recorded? 39.9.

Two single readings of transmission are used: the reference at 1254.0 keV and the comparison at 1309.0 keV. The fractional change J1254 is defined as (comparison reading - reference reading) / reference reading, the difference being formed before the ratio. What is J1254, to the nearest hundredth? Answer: 0.00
